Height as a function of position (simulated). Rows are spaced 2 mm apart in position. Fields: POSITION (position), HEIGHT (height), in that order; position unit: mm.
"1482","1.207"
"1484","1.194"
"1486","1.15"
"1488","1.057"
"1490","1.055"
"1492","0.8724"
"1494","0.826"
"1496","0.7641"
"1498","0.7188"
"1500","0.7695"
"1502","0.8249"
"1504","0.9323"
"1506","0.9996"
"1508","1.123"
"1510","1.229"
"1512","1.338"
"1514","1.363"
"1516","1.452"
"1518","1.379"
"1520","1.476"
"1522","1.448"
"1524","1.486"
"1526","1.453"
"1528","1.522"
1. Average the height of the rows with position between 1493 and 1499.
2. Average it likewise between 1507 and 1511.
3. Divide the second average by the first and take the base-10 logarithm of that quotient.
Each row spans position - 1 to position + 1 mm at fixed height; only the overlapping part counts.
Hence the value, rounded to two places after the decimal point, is 0.18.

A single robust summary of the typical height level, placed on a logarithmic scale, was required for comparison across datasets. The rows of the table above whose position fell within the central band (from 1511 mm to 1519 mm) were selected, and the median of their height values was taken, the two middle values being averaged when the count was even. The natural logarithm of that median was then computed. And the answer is 0.32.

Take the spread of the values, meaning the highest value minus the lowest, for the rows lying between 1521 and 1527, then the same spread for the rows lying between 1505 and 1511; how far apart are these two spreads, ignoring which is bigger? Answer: 0.191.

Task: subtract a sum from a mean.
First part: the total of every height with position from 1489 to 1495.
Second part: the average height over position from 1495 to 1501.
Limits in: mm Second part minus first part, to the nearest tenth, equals -2.0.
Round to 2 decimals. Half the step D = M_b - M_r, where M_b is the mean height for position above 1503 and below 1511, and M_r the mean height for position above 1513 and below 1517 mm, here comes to -0.17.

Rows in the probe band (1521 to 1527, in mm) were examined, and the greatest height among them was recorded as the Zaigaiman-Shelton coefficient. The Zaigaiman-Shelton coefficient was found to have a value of 1.486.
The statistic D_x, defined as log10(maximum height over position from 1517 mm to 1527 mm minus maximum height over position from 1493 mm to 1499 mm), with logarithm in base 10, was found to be -0.18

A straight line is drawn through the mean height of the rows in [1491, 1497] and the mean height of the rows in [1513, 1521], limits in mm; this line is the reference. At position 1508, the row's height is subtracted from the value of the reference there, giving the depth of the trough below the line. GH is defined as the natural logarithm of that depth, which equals -2.8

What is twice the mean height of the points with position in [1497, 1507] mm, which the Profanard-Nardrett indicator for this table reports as 1.7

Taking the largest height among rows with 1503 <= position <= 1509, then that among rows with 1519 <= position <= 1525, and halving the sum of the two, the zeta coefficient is 1.30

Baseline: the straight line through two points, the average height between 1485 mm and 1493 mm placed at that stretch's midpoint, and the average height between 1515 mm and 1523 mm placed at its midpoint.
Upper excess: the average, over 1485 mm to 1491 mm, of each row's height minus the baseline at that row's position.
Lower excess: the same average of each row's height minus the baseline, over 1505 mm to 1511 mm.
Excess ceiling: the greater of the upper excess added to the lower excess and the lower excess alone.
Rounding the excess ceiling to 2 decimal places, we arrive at -0.11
